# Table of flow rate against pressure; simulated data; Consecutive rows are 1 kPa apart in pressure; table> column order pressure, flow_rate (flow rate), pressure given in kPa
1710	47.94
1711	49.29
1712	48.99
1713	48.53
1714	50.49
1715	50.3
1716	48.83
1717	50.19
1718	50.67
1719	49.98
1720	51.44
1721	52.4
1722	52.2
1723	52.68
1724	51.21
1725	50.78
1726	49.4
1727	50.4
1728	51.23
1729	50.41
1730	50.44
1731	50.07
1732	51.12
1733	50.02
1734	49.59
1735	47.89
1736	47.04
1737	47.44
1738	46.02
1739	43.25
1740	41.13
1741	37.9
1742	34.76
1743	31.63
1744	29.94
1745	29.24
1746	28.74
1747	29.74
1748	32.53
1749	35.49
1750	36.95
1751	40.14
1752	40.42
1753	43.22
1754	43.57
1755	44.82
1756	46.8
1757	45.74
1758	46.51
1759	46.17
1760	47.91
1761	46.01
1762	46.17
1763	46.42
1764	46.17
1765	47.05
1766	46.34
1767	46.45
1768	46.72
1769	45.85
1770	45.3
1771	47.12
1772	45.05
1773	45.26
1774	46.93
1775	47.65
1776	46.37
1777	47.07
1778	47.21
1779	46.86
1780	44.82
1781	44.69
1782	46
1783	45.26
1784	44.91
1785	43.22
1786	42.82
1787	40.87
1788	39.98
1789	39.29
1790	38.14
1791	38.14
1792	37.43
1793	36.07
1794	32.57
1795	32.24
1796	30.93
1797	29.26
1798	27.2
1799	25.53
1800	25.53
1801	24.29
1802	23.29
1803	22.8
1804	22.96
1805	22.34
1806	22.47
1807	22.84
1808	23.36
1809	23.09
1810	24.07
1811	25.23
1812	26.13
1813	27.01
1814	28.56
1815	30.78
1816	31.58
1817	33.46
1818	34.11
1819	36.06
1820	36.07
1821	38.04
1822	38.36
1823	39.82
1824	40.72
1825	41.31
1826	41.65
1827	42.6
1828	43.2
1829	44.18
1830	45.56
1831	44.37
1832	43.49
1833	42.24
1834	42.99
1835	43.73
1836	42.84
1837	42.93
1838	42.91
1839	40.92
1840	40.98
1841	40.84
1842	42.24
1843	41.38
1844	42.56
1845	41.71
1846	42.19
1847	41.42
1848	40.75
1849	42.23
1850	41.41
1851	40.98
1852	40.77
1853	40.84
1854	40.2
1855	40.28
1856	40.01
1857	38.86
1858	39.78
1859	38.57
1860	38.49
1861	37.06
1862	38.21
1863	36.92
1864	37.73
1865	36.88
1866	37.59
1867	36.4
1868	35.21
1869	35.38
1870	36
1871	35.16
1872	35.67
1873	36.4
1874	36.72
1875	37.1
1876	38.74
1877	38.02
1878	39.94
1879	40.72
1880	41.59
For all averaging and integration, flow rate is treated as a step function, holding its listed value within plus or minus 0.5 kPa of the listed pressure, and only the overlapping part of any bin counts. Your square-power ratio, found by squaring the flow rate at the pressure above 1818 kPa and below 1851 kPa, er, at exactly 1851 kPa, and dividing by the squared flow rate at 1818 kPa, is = 1.4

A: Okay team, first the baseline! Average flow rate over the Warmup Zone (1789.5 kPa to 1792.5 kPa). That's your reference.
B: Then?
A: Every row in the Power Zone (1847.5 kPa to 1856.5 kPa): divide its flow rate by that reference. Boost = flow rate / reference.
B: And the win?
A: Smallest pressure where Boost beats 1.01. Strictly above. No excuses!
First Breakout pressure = 1848 kPa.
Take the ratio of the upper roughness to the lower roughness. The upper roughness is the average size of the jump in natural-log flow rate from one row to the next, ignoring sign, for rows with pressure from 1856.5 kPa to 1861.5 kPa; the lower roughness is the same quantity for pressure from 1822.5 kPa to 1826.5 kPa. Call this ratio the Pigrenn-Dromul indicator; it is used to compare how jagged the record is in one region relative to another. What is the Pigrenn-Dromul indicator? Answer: 1.57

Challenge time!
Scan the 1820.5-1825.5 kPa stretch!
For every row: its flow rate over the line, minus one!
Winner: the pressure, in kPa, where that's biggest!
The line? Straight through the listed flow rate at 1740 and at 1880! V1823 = 1825 kPa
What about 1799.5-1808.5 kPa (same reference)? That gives 1800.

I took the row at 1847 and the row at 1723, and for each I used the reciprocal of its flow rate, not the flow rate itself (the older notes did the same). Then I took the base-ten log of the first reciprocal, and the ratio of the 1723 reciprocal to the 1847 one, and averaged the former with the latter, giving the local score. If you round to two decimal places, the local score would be -0.42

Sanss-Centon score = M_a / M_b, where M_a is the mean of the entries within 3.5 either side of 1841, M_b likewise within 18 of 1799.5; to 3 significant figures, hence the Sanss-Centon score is 1.33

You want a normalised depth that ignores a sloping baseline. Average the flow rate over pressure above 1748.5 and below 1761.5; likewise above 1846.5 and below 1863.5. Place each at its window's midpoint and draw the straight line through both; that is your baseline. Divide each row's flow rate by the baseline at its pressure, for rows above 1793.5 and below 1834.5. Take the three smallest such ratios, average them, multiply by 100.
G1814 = 54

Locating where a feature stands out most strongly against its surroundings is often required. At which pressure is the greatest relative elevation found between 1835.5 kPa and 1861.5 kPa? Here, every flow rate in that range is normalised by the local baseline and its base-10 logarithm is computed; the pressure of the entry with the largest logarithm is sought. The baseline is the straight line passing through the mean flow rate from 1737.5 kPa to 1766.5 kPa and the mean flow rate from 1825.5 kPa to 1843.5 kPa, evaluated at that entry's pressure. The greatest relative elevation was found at 1837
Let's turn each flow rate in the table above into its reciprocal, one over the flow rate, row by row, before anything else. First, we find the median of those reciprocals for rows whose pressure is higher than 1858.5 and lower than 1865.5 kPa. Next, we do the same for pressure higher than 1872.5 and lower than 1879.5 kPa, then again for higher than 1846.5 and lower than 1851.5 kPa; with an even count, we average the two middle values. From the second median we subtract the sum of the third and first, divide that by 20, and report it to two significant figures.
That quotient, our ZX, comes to -0.0012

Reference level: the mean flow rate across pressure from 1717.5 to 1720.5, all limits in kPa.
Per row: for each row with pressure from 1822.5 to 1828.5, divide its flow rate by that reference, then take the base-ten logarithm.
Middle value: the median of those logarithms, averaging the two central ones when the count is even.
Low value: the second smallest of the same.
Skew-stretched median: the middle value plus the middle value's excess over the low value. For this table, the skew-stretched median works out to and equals -0.079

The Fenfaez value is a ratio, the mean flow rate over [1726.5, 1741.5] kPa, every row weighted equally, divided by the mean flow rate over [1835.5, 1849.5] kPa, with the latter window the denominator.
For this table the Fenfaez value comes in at 1.14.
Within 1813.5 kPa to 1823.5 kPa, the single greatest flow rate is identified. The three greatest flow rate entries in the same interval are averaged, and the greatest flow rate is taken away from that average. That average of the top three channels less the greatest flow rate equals -1.1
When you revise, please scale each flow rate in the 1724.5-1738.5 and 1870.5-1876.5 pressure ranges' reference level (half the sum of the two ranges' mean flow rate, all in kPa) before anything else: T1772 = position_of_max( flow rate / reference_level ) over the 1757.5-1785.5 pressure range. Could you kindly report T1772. 1760 kPa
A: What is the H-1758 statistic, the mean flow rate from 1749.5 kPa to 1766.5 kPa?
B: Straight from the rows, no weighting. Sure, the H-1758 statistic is 45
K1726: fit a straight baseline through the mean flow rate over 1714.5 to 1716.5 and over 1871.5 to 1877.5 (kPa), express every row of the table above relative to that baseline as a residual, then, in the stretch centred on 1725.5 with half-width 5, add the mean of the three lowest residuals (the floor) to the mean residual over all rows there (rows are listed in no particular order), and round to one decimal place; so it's 3.8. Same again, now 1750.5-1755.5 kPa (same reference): -9.6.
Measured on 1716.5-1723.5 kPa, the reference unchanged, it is 3.1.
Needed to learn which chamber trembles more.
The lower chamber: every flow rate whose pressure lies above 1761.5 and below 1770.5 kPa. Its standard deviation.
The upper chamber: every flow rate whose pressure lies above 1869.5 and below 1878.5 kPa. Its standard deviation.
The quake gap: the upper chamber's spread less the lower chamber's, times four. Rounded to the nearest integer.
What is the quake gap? 4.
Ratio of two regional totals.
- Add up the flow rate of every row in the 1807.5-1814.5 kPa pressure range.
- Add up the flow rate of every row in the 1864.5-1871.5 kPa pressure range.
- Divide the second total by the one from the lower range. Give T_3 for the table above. 1.4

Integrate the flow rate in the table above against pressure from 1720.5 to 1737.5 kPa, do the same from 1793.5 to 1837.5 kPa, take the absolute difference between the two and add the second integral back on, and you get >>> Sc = 2069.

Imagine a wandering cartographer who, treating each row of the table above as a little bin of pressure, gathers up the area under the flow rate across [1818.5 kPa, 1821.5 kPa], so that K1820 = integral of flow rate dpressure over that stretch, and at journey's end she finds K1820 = 110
